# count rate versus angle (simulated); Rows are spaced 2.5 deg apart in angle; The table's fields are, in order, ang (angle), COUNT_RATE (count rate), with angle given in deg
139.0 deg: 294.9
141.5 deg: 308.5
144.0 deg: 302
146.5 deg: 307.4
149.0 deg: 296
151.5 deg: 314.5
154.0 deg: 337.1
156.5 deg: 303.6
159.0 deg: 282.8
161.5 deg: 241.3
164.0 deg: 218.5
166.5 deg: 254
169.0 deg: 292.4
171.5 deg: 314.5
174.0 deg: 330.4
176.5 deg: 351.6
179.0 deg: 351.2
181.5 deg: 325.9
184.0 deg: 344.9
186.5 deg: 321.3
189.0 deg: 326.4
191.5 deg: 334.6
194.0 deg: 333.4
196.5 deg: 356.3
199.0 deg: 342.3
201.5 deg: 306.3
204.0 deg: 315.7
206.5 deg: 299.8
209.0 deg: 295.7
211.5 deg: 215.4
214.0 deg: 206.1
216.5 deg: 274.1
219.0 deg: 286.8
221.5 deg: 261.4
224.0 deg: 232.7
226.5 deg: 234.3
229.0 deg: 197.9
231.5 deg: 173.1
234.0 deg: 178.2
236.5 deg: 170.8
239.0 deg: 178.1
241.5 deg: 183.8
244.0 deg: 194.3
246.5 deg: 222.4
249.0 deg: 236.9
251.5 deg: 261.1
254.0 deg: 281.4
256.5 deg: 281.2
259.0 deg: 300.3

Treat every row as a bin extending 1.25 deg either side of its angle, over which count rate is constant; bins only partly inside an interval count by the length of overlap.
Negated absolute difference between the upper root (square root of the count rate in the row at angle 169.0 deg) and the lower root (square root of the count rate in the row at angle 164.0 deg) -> -2.3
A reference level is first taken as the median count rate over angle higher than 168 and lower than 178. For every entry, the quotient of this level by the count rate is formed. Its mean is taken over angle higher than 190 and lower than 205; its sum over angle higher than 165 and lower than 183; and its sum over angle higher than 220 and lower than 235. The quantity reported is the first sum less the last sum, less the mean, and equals -3.1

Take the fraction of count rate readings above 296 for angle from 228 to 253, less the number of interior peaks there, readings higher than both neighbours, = -1.0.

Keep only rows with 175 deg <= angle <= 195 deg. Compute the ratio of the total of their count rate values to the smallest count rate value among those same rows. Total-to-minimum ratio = 8.4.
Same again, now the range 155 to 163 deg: 3.4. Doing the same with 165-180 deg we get 7.5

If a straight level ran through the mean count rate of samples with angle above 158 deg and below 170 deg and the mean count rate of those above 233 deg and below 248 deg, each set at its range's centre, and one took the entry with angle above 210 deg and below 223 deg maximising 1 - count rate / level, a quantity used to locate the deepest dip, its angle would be 214.0 deg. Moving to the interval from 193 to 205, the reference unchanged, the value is 201.5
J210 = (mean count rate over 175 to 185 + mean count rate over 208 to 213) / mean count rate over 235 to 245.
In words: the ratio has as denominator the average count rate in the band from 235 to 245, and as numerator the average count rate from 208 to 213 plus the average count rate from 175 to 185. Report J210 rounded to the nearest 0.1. 3.3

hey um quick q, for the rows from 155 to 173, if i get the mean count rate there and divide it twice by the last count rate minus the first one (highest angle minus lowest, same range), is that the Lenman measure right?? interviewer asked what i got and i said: 2.3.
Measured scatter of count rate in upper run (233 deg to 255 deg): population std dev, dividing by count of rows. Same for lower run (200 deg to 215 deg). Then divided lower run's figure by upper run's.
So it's 1.2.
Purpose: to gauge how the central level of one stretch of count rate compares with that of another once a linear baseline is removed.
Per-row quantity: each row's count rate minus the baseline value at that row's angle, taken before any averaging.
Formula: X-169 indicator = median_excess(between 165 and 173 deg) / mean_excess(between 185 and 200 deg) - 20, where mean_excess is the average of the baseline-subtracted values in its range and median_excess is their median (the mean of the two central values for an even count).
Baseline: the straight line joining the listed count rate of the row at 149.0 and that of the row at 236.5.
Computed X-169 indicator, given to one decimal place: -19.8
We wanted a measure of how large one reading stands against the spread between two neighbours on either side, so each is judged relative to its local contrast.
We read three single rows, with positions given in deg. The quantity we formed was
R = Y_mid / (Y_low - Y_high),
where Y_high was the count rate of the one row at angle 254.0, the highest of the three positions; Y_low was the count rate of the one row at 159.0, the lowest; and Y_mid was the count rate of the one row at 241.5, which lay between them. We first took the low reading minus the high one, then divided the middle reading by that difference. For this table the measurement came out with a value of 131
